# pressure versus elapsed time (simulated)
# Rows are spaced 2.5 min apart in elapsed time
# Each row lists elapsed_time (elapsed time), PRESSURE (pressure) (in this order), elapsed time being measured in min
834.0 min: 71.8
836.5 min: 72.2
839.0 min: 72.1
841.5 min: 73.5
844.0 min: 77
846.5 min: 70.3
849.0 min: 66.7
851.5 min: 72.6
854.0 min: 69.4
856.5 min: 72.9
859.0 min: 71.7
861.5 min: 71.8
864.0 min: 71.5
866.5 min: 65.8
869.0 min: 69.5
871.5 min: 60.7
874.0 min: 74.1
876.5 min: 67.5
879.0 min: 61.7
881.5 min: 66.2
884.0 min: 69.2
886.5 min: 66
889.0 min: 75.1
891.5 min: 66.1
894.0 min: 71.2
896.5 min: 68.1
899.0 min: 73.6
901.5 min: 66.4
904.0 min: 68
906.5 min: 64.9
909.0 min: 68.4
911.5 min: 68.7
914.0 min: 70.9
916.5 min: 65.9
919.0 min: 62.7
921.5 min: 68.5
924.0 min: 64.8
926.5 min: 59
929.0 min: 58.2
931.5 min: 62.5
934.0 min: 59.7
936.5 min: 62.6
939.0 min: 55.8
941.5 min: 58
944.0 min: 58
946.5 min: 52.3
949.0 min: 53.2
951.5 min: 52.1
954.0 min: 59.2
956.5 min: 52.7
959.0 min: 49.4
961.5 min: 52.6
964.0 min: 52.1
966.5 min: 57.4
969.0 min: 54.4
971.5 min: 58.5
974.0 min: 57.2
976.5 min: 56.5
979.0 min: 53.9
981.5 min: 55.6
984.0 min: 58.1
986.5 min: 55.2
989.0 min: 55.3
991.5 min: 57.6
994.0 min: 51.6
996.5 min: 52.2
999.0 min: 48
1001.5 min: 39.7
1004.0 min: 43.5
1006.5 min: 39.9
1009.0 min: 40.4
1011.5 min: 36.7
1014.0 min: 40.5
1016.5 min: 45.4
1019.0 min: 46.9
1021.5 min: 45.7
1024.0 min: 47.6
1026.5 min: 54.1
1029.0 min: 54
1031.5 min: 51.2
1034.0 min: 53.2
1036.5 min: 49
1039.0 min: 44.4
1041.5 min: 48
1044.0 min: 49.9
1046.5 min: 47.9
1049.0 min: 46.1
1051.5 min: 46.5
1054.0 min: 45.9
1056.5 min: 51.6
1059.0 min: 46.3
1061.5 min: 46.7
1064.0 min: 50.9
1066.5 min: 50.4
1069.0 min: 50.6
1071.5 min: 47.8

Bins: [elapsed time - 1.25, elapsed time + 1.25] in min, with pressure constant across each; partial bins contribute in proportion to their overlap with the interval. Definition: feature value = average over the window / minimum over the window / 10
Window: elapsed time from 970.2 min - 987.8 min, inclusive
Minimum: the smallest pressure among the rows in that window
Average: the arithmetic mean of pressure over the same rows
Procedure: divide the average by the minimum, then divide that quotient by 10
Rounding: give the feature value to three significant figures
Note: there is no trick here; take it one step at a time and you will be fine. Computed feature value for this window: 0.105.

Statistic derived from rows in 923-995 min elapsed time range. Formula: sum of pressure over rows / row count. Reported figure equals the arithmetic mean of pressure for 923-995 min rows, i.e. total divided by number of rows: 56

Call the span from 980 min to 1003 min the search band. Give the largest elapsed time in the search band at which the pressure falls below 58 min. 1001.5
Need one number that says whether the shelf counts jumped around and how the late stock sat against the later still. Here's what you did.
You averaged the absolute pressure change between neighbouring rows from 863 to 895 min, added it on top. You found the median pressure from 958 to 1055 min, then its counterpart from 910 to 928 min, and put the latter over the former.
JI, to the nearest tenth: 7.8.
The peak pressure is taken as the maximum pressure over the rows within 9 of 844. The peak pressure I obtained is 77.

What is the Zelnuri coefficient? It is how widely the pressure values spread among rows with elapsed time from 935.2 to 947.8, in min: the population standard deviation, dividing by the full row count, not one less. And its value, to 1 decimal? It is 3.4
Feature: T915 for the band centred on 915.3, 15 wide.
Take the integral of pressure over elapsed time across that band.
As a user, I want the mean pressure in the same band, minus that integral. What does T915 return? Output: -945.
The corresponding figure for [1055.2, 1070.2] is -692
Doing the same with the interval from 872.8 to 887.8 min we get -944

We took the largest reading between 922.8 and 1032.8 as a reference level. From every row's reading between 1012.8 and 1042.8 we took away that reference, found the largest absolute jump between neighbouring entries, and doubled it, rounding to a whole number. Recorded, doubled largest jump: 13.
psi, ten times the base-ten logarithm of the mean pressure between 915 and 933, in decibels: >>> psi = 18.0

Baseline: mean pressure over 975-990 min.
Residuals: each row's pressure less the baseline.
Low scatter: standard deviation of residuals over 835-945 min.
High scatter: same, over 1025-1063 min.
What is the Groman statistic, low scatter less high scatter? 2.1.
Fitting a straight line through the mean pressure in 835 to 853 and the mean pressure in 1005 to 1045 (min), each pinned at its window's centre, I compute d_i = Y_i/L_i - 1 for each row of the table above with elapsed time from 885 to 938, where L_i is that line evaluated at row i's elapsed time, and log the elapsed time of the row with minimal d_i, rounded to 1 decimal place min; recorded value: 929.0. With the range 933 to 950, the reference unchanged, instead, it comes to 946.5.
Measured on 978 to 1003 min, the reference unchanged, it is 1001.5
